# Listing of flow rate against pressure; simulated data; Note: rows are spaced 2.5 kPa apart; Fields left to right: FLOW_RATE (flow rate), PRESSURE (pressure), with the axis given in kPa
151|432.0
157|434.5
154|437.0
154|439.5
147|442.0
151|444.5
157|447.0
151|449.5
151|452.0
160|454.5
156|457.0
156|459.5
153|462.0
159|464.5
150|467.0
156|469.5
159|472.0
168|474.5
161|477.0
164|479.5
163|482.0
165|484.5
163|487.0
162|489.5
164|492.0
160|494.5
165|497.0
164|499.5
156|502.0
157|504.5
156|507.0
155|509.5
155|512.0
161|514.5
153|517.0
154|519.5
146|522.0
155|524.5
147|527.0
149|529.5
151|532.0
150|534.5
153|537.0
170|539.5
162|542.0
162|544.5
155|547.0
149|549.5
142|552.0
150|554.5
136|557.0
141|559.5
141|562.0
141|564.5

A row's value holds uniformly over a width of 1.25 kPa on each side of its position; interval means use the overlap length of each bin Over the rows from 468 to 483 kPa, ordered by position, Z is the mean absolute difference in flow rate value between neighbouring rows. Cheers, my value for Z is 4.6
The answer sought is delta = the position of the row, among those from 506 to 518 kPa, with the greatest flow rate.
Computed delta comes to 514.5 kPa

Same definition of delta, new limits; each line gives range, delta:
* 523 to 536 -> 524.5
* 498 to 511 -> 499.5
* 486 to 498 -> 497.0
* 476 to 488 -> 484.5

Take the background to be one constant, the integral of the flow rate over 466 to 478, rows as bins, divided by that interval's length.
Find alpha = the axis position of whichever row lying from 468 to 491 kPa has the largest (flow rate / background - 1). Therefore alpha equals 474.5 kPa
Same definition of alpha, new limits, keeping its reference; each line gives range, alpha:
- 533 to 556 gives 539.5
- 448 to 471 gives 454.5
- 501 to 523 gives 514.5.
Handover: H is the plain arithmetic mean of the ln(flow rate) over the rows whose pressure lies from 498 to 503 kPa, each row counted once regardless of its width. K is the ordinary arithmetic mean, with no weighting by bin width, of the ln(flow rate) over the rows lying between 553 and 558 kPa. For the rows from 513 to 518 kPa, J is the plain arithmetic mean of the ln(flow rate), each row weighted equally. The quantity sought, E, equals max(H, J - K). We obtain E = 5.07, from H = 5.07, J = 5.06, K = 4.96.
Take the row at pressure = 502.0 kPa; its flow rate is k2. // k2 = 156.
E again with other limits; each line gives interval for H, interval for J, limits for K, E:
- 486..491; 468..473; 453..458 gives 5.09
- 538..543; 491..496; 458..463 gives 5.11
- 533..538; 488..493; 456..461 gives 5.02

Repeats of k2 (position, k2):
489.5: 162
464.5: 159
